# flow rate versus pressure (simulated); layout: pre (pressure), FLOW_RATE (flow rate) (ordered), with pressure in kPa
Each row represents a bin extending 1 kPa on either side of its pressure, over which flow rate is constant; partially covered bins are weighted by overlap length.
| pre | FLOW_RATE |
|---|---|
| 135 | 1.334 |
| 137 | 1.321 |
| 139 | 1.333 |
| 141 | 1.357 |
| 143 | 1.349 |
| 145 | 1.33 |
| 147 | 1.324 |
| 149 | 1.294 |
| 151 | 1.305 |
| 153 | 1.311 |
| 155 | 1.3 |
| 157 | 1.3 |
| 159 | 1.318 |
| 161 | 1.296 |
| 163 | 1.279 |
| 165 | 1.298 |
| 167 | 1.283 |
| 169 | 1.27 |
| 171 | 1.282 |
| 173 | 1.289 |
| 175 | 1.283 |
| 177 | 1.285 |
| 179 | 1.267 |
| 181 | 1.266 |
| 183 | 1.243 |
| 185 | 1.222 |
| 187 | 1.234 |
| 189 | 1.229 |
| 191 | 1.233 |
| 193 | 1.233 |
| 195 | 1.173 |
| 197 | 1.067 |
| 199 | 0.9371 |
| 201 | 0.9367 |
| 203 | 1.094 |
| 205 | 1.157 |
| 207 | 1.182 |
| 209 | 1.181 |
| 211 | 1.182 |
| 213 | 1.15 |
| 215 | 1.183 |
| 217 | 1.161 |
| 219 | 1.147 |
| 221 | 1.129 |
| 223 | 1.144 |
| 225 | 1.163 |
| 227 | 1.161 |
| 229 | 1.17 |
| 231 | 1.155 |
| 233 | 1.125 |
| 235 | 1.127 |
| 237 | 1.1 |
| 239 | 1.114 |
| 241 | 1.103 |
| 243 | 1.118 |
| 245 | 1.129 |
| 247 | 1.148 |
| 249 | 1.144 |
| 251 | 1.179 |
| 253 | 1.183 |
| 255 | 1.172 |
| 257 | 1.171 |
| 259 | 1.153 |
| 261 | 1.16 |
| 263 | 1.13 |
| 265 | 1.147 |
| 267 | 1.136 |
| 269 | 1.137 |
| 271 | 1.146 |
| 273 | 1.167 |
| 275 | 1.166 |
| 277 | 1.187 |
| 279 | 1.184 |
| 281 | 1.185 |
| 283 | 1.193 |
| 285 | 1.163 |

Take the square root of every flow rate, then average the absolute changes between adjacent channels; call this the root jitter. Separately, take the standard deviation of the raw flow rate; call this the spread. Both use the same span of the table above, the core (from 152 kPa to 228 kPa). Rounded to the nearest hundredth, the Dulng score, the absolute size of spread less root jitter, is 0.08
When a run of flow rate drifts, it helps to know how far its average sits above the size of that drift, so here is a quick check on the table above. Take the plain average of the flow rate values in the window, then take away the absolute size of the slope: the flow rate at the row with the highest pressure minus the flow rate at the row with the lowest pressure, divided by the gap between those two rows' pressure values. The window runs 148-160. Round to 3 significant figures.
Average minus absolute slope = 1.30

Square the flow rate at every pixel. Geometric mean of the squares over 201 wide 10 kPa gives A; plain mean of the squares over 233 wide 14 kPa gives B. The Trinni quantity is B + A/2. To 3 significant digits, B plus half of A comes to 1.83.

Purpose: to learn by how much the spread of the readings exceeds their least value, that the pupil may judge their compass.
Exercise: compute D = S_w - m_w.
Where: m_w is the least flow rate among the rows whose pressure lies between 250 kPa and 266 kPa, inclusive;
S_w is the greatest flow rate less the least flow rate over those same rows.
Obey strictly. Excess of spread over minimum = -1.08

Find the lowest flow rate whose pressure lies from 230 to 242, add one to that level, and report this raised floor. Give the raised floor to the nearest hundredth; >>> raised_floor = 2.10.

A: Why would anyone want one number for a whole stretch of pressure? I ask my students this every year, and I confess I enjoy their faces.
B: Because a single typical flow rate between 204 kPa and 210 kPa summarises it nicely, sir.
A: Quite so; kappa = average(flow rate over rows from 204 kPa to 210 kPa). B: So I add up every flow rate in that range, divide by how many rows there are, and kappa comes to 1.17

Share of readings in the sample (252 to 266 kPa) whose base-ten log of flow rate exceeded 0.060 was 0.7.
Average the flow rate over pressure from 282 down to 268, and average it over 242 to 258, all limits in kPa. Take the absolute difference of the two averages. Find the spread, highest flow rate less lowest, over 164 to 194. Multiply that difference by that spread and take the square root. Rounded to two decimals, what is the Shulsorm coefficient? 0.03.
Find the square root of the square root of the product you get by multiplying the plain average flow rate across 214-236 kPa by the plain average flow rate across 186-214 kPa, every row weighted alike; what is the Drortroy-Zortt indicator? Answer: 1.07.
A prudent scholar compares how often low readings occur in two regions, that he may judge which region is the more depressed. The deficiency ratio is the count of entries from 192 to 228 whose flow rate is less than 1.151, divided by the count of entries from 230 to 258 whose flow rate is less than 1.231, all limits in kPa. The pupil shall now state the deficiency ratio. 0.6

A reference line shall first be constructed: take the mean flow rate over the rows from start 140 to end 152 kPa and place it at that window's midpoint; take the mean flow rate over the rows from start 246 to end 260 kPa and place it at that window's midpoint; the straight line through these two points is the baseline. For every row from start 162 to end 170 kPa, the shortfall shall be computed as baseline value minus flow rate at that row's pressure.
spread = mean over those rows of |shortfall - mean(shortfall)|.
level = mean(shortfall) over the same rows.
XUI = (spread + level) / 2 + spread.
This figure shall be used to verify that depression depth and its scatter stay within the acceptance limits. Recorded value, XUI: 0.019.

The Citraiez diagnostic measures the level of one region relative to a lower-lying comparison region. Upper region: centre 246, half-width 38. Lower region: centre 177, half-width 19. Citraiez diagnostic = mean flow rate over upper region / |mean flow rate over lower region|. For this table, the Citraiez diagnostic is 0.91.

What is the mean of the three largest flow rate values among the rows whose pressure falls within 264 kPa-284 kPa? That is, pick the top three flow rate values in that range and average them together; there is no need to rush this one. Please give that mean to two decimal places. 1.19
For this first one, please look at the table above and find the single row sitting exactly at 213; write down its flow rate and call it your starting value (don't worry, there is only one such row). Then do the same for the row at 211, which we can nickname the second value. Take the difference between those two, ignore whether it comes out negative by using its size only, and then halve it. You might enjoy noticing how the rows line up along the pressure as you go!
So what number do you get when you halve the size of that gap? 0.016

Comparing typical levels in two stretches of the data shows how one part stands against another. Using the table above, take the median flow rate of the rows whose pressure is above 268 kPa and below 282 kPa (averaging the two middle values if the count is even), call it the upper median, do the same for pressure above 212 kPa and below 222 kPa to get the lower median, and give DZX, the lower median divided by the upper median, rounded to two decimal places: 0.99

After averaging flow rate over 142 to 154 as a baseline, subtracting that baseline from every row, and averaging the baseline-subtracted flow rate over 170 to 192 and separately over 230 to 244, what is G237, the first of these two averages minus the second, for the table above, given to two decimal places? 0.14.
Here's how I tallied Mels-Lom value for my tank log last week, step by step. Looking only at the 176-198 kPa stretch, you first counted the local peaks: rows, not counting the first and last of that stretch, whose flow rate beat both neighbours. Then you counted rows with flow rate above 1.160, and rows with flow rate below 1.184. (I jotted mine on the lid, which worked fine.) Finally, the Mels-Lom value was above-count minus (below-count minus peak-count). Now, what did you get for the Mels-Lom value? 9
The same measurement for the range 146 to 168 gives 14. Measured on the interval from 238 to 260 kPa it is -5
